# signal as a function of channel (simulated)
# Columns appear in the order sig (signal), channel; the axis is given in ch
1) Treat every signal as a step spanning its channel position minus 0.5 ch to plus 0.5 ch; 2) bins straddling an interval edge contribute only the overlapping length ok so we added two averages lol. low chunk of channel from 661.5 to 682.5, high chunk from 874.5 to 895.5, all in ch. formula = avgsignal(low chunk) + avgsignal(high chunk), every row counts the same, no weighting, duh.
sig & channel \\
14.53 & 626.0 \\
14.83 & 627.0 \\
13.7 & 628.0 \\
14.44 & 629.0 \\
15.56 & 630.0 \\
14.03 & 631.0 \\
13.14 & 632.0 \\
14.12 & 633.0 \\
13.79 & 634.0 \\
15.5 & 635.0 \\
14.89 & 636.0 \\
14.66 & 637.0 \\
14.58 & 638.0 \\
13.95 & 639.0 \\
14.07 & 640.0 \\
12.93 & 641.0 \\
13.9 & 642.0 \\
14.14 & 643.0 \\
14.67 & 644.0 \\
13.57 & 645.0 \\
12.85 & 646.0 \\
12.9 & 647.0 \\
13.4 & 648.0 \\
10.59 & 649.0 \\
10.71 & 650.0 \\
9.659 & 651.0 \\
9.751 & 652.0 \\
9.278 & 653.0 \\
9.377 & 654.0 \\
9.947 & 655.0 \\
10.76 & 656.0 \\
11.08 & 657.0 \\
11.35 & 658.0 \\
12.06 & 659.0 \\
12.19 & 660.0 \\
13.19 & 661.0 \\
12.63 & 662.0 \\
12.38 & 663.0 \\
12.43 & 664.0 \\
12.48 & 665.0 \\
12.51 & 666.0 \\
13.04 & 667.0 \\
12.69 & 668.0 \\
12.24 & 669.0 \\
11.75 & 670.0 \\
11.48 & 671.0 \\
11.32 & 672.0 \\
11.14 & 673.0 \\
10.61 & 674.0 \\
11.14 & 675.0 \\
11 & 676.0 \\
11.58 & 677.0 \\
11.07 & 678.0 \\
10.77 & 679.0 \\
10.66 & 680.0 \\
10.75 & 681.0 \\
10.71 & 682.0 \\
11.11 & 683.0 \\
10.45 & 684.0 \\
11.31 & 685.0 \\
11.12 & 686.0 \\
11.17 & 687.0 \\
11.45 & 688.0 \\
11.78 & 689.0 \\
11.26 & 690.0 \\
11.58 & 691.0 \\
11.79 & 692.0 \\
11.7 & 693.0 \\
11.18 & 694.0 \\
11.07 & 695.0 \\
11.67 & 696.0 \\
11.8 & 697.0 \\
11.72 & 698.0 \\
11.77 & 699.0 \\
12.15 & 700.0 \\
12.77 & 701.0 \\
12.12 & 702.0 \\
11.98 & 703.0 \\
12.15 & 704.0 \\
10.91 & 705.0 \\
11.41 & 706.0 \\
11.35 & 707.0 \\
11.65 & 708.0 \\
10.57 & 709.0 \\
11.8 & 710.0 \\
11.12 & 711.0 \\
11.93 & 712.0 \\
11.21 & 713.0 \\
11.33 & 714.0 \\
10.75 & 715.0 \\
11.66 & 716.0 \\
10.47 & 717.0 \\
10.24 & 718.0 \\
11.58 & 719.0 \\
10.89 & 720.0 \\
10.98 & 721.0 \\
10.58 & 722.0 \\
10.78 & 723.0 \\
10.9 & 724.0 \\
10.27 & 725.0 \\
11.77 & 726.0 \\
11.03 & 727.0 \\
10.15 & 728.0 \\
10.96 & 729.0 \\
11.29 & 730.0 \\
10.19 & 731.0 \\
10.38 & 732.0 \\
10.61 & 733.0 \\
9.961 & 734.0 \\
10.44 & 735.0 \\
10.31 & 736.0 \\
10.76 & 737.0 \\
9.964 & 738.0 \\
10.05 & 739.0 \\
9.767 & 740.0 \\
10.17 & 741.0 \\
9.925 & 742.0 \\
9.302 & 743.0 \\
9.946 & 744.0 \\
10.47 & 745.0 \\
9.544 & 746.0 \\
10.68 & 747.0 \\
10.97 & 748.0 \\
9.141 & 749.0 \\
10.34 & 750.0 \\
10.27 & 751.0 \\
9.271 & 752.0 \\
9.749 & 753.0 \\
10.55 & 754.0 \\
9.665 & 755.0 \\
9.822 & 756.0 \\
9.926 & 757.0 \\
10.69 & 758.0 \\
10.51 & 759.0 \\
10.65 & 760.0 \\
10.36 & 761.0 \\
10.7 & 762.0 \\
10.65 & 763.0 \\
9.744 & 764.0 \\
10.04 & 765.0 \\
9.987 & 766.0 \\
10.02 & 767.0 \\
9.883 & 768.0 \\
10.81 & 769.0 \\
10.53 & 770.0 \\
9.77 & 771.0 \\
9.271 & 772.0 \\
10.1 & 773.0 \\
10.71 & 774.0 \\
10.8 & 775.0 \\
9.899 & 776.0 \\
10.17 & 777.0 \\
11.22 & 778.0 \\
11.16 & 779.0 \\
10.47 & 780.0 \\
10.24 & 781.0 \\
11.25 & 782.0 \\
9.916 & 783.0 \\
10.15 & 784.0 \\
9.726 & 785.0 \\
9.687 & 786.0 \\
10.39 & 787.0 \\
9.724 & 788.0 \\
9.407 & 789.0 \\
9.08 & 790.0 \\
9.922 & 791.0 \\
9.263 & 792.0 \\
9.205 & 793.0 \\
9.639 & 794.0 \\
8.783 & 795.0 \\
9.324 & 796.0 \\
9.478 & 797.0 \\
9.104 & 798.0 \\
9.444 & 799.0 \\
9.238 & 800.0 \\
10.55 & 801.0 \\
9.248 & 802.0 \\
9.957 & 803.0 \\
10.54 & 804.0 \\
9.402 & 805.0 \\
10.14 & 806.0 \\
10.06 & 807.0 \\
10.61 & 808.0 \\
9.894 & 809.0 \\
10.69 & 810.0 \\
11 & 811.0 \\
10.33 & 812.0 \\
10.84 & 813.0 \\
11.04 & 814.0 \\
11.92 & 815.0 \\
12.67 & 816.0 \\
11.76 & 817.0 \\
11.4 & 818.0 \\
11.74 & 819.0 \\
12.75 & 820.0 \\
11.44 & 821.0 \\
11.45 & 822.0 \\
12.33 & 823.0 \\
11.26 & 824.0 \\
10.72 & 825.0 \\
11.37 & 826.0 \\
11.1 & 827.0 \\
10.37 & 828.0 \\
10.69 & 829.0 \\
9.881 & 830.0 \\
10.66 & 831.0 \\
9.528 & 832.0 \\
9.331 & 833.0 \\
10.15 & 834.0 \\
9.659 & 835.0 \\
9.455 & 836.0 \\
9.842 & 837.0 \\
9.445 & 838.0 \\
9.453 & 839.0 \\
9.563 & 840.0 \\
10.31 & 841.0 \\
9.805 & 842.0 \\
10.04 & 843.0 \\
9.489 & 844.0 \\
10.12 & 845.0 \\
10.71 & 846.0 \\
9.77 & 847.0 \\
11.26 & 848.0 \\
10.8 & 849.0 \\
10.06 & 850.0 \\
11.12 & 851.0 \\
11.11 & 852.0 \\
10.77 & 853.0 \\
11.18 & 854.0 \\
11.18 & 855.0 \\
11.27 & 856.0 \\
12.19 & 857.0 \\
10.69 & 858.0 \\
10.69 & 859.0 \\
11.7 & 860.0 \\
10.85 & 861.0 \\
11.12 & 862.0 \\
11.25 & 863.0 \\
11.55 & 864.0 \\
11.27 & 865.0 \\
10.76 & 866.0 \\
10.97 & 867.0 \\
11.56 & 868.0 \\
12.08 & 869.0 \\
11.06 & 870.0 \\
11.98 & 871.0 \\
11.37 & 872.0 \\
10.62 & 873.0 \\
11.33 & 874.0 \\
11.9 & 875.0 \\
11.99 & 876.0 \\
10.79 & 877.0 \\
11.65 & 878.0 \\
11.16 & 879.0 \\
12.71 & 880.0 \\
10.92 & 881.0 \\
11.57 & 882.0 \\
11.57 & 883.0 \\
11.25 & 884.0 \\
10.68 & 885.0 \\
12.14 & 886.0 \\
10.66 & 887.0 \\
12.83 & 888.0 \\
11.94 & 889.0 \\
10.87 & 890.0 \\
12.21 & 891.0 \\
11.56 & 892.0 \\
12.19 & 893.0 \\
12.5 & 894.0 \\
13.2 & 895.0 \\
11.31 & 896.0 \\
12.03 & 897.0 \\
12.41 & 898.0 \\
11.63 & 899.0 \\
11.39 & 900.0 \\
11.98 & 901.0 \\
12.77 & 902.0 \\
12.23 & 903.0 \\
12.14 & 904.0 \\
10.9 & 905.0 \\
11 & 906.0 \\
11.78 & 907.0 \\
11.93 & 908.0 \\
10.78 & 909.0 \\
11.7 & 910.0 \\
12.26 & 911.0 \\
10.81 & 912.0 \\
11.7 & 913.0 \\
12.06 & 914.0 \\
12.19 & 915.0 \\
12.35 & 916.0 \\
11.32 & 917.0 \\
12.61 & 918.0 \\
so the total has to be 23.4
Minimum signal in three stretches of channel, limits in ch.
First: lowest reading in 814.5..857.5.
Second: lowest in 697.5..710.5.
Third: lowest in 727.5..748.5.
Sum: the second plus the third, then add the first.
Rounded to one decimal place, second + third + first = 29.2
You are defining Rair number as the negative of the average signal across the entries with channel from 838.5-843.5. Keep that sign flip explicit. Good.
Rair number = -9.8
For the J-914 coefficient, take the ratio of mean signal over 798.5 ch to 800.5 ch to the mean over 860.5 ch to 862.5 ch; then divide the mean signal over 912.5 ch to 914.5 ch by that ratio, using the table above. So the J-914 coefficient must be 14.0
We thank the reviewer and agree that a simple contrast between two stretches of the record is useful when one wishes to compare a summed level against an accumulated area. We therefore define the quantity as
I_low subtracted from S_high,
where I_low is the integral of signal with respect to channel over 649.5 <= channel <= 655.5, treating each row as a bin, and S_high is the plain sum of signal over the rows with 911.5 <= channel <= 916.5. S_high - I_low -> 0.4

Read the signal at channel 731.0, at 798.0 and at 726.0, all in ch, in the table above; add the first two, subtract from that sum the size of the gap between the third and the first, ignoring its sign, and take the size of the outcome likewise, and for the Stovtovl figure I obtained 18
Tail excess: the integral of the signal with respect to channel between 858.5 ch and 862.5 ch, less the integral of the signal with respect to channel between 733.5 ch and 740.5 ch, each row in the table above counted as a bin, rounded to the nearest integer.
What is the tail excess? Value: -27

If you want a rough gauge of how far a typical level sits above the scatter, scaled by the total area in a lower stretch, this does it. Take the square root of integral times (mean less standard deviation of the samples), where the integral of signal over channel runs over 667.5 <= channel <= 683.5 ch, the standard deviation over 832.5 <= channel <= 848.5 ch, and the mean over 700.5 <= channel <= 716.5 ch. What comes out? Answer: 45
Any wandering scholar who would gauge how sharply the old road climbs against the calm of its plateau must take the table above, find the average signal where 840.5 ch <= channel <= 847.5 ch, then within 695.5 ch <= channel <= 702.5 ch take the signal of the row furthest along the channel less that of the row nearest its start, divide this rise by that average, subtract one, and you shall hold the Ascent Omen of -0.96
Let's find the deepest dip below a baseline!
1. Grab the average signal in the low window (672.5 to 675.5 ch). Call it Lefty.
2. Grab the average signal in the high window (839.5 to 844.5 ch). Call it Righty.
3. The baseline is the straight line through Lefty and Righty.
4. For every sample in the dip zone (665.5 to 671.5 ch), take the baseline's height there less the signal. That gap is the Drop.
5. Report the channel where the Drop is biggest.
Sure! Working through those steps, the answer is 671.0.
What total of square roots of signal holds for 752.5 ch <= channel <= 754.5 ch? 6.37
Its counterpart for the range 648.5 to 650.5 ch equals 6.53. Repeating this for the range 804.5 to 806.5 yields 6.25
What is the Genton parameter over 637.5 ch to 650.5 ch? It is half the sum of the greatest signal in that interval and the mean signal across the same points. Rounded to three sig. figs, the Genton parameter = 14.0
